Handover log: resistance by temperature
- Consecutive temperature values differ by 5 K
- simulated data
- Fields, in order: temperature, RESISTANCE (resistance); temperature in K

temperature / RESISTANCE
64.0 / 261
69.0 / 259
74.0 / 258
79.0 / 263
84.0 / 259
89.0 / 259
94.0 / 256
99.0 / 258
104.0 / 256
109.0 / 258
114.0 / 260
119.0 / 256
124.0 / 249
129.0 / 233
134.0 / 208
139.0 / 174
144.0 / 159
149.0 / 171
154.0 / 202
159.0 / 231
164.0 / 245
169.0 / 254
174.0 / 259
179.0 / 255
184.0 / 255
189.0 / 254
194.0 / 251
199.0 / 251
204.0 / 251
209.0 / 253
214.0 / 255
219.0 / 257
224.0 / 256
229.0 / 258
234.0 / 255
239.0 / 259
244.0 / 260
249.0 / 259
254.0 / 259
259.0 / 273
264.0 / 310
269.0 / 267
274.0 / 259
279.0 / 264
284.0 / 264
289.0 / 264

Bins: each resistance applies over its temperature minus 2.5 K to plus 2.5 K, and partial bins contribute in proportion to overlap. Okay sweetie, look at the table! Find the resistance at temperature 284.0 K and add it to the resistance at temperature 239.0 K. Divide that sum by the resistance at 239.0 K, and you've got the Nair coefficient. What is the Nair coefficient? 2.02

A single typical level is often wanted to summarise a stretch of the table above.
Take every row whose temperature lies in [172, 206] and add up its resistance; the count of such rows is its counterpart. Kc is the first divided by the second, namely 254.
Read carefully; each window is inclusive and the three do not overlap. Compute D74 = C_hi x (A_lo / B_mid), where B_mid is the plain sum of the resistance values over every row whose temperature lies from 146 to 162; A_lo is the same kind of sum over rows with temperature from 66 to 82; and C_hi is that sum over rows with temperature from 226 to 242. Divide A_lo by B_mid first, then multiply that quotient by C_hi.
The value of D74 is 997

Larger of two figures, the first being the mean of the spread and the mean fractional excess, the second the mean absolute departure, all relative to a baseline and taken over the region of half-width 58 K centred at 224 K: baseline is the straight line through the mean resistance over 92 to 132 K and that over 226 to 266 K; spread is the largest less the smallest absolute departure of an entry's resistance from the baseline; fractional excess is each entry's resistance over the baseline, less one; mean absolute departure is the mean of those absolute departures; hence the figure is 21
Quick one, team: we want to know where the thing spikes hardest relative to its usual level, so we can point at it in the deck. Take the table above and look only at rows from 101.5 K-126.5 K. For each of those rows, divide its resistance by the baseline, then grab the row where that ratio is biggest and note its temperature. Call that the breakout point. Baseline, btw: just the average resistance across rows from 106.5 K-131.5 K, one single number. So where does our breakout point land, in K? 114.0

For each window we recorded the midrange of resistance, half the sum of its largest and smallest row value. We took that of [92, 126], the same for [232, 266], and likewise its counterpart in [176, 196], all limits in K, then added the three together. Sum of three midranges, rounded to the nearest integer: 790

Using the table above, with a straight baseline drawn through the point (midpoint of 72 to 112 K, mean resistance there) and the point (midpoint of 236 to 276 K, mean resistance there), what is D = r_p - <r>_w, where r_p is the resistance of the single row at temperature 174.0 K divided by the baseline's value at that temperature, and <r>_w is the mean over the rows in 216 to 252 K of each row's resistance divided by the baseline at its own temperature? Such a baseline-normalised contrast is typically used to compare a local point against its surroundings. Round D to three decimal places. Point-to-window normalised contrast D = 0.018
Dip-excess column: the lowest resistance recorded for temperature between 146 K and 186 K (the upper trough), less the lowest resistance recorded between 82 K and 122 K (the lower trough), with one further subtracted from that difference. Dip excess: -86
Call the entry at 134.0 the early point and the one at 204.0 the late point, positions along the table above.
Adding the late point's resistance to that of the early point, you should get 459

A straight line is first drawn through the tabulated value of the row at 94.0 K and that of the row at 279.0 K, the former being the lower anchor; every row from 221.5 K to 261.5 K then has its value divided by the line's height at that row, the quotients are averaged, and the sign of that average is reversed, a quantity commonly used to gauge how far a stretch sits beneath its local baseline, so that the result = -0.990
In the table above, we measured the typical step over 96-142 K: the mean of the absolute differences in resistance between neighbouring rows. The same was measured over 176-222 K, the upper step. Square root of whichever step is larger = 3.39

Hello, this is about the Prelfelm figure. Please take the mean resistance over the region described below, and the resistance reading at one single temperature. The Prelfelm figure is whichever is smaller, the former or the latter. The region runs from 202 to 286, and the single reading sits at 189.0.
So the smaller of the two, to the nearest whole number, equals 254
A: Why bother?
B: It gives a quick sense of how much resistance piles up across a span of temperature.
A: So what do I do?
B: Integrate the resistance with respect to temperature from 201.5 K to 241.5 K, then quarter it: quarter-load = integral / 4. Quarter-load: 2555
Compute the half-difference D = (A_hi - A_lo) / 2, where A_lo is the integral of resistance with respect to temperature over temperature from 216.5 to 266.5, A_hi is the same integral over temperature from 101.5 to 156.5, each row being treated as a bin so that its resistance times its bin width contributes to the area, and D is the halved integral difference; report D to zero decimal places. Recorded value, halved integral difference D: -550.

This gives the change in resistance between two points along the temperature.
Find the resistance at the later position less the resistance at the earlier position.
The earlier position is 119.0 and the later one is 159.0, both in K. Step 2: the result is -25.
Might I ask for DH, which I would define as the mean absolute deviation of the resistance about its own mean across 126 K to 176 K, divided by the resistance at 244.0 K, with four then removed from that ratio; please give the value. -3.88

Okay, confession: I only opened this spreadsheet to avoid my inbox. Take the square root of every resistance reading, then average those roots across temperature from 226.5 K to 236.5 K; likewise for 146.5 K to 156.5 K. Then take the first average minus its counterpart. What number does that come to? 2.4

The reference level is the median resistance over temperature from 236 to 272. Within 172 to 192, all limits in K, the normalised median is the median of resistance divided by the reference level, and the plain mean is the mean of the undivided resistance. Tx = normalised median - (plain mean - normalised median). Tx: -254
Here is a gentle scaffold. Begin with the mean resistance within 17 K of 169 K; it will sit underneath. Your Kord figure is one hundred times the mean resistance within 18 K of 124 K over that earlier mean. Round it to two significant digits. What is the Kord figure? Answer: 96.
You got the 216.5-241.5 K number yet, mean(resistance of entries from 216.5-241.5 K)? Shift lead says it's 257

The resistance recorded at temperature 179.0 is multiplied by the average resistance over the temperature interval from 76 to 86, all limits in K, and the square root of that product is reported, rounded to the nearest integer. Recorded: 258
